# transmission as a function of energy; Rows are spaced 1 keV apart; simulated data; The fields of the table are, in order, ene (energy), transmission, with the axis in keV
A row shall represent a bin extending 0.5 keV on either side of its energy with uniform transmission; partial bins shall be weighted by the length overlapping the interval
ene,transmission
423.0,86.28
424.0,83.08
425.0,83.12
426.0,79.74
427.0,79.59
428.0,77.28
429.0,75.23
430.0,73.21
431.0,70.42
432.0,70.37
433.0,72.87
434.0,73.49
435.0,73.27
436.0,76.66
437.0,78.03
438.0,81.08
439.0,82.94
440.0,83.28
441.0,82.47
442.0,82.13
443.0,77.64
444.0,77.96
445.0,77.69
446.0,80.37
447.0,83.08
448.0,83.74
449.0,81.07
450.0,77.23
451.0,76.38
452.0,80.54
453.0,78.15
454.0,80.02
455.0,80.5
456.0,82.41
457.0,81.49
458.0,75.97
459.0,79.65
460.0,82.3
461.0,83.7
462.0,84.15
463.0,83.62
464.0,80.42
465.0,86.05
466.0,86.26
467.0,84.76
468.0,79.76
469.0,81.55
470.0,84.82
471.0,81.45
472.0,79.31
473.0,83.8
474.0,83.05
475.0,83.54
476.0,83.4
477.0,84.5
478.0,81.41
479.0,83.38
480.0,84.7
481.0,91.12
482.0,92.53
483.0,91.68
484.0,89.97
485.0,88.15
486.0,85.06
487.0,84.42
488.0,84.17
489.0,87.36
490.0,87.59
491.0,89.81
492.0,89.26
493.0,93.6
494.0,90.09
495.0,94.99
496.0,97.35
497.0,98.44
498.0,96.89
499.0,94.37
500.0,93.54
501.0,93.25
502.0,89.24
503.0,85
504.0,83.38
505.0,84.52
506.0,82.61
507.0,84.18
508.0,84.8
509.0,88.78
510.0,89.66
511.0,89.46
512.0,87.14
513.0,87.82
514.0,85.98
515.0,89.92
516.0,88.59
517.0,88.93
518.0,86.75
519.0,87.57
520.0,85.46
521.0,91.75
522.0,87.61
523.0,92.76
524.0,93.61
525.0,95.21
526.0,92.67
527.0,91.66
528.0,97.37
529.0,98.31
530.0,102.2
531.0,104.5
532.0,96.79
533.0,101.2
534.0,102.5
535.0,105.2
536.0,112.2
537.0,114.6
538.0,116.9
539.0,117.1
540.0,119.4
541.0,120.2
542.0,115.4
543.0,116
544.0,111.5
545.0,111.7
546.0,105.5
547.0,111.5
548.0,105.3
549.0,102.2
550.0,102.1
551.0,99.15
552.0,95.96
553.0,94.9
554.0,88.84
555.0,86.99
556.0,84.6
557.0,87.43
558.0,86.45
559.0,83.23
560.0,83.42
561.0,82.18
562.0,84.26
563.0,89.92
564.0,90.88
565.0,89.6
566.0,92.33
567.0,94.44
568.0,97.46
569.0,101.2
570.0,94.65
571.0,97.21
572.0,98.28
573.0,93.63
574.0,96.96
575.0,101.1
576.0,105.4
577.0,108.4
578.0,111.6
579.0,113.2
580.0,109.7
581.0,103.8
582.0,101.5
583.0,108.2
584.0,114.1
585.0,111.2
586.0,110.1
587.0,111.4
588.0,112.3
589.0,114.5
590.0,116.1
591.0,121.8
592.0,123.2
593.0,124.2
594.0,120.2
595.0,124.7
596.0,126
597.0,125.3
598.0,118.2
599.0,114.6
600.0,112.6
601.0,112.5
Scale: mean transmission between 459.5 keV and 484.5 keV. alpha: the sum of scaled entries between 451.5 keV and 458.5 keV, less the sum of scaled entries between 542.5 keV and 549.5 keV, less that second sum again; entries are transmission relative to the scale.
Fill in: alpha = -11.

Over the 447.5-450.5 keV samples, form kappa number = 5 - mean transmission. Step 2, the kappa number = -76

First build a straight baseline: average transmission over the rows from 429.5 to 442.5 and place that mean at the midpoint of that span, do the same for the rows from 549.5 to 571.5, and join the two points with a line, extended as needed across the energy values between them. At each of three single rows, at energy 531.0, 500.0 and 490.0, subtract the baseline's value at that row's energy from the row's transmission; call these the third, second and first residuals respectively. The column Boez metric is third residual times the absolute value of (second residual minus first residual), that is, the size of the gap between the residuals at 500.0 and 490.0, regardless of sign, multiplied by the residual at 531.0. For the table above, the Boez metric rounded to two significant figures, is 80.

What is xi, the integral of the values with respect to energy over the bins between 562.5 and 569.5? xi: 656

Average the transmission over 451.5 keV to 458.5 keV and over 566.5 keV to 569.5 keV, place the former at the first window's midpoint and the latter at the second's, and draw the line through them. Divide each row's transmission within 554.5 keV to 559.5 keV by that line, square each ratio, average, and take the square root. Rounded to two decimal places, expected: 0.89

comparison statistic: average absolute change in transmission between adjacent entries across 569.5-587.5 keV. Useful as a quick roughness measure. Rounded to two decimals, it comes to 3.38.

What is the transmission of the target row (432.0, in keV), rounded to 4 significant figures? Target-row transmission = 70.37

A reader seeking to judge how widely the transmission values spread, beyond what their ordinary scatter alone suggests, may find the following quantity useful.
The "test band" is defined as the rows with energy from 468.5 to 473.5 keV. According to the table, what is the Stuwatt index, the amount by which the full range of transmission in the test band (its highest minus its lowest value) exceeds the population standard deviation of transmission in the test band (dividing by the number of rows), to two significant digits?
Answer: 3.6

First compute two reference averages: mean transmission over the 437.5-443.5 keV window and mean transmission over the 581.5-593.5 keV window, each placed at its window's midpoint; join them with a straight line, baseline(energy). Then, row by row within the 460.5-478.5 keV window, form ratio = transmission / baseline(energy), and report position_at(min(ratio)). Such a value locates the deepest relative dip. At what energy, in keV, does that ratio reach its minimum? 472.0 keV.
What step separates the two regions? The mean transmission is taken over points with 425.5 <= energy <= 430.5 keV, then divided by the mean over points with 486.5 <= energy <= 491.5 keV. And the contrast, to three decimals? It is 0.889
